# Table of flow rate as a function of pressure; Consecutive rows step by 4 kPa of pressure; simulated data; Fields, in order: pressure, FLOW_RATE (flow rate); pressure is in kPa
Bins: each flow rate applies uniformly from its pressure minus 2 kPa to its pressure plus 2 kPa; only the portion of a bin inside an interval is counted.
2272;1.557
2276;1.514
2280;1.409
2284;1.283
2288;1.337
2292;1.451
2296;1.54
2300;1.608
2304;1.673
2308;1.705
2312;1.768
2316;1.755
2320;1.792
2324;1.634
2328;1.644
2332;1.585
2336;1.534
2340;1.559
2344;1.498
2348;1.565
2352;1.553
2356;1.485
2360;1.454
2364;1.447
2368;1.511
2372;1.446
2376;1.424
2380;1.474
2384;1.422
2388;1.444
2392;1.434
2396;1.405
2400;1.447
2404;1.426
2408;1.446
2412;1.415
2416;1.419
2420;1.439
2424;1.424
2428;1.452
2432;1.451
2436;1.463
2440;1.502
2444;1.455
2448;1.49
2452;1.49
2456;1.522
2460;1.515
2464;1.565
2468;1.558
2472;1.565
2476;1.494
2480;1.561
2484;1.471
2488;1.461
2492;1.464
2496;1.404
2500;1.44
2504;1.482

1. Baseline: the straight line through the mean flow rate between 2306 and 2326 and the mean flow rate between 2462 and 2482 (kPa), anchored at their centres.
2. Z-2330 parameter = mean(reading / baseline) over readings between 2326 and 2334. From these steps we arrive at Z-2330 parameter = 0.942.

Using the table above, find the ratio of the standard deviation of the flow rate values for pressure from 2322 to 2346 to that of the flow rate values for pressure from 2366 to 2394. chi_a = 1.8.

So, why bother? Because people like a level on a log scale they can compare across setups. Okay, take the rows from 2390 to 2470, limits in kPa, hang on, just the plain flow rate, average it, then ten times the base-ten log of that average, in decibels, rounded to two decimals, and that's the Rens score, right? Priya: 1.66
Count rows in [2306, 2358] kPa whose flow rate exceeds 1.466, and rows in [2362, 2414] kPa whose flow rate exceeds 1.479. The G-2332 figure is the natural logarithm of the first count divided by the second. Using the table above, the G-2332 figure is 2.6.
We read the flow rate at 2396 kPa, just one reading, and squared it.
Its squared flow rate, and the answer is 1.97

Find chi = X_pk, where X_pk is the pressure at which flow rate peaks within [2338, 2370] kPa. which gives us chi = 2348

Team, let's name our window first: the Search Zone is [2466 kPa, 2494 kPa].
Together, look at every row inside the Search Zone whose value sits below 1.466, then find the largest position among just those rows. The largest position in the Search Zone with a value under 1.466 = 2492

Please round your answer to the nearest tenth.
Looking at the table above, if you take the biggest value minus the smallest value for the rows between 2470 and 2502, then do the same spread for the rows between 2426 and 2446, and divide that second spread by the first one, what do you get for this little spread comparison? 0.3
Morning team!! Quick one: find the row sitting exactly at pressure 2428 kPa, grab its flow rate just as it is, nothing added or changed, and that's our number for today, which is 1.452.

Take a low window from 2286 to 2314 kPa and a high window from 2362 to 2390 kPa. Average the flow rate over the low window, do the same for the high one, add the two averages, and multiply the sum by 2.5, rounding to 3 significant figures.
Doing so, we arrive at 7.59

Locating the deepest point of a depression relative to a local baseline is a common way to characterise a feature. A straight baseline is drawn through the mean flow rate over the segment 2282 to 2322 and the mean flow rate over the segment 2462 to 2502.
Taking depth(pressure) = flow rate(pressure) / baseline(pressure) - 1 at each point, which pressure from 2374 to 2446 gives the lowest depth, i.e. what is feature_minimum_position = 2396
